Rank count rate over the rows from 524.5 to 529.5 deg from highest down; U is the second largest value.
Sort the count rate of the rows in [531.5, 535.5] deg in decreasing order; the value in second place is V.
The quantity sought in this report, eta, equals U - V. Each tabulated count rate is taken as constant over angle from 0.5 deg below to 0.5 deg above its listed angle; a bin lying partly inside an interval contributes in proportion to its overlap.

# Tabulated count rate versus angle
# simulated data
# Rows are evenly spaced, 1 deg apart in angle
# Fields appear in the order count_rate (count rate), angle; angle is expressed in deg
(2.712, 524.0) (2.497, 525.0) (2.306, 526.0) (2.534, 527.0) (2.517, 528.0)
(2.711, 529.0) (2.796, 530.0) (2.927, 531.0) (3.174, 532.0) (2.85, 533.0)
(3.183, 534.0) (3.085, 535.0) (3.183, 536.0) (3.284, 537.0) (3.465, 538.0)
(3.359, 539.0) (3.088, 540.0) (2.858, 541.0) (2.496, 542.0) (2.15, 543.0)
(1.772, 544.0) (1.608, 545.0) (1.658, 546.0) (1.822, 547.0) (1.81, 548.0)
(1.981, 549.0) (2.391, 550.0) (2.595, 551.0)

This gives -0.6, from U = 2.534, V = 3.174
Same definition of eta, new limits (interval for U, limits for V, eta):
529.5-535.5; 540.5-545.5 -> 0.7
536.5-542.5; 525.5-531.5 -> 0.6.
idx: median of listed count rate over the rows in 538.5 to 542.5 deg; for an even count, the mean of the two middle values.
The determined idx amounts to 3.0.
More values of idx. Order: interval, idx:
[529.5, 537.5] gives 3.1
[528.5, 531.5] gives 2.8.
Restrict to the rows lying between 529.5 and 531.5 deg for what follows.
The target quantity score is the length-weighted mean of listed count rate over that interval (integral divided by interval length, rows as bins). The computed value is 2.86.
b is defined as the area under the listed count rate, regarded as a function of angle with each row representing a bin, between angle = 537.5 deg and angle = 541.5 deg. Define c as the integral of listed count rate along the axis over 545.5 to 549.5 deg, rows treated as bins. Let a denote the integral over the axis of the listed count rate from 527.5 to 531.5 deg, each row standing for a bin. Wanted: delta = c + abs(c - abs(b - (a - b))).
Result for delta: 15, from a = 11.0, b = 13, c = 7.3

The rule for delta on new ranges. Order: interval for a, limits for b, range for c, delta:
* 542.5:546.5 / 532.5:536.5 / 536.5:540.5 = 17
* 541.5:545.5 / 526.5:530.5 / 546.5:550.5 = 13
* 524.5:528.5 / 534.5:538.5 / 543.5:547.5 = 16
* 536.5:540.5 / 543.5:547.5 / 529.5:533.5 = 23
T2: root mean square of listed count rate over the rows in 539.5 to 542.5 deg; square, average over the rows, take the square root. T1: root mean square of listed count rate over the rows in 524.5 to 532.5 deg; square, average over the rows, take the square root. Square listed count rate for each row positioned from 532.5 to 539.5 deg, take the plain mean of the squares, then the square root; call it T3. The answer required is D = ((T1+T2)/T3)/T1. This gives 0.6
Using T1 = 2.70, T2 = 2.8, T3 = 3.2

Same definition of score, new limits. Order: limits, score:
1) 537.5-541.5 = 3.19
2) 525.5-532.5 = 2.71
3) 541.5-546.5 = 1.94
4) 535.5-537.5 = 3.23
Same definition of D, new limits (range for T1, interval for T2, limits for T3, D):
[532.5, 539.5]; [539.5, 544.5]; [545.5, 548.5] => 1.0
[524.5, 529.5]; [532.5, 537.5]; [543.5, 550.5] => 1.2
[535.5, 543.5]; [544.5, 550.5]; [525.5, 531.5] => 0.6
